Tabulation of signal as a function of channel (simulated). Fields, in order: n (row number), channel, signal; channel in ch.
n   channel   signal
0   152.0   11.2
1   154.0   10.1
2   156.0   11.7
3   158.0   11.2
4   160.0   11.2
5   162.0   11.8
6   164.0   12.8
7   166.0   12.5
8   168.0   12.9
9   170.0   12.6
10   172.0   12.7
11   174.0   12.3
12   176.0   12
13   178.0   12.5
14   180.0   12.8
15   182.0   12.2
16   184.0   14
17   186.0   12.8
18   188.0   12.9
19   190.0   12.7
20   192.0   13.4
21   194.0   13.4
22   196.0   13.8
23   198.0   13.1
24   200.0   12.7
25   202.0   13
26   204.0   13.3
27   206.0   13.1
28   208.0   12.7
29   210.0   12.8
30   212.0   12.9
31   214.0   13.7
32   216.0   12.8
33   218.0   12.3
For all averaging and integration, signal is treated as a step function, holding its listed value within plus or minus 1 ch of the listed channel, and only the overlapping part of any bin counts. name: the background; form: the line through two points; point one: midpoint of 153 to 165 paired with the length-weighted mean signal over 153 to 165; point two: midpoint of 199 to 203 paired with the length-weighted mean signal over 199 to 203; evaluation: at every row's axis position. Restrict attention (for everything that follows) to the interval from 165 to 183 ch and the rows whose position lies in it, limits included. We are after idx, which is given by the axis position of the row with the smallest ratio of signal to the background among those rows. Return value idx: 176.0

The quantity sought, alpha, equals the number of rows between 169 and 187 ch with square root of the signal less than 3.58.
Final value 8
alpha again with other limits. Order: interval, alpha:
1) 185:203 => 3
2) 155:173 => 8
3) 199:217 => 4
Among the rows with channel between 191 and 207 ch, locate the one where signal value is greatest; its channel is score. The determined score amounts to 196.0 ch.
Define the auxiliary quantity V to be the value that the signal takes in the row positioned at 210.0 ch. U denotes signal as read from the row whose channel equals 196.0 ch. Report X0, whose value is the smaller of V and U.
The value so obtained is 12.8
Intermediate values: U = 13.8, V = 12.8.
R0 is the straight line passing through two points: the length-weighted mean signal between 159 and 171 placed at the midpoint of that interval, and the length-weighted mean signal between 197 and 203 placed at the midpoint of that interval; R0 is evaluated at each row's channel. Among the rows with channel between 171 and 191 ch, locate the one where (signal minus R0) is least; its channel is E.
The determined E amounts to 176.0 ch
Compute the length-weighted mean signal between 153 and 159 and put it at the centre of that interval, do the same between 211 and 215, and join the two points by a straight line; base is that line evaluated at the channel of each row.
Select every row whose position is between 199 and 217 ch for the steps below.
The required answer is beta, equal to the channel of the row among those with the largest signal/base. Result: 204.0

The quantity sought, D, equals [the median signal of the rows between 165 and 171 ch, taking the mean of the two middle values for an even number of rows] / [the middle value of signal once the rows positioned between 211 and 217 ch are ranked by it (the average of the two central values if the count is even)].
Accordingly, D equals 0.98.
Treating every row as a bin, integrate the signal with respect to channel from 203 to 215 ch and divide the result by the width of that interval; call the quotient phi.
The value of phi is 13.1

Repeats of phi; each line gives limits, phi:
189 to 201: 13.2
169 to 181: 12.5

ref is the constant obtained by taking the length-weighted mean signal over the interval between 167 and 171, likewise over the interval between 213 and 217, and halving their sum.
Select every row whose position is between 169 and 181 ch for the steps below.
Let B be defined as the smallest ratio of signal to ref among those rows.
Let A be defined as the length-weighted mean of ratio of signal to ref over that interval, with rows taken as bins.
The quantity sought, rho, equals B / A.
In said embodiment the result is 0.961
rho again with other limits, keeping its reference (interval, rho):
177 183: 0.976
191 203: 0.960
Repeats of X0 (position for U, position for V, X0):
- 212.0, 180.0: 12.8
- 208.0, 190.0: 12.7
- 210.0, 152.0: 11.2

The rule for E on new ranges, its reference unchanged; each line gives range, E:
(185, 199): 190.0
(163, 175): 174.0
